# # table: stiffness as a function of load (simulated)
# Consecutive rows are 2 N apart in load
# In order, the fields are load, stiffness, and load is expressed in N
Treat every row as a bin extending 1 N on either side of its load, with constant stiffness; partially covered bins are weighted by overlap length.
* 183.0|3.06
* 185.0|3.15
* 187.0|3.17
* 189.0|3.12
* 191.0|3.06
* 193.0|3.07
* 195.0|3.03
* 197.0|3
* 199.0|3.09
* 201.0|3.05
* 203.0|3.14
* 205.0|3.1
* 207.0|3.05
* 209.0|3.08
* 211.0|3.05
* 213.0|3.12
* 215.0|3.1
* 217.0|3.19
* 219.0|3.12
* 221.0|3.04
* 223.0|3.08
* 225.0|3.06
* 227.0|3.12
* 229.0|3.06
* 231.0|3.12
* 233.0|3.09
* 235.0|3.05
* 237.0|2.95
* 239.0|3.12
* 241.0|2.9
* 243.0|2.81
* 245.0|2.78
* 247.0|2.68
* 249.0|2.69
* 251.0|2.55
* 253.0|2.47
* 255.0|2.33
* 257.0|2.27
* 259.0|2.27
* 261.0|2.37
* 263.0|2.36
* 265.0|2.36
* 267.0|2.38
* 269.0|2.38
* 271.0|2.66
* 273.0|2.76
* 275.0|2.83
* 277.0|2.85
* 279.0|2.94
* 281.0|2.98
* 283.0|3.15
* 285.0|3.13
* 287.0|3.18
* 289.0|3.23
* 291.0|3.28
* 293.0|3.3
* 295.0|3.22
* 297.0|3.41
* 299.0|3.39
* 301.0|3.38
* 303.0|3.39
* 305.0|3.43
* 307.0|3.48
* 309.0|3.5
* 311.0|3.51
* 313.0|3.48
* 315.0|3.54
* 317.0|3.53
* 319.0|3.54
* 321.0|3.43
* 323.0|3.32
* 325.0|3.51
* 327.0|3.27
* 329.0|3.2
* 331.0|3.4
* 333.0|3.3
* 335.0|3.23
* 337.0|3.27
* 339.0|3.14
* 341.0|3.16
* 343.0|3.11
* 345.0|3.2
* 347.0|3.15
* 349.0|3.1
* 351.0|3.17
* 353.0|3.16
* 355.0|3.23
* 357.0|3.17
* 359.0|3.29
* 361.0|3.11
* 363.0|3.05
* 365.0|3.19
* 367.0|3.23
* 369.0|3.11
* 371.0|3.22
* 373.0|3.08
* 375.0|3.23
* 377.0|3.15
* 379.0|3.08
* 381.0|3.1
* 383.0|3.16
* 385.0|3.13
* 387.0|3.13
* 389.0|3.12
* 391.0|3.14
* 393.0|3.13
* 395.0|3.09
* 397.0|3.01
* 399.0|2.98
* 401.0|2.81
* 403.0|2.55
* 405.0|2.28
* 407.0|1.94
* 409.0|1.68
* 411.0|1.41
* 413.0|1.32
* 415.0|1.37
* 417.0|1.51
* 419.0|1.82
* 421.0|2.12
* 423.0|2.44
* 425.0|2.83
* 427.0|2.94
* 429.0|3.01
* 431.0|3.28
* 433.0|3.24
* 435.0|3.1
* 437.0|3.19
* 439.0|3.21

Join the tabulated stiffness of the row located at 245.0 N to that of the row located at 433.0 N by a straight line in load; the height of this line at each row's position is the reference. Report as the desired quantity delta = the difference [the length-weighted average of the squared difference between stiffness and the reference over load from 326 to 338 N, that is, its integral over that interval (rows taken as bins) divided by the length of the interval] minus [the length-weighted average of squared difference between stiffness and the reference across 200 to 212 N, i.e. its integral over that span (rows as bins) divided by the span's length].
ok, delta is -0.07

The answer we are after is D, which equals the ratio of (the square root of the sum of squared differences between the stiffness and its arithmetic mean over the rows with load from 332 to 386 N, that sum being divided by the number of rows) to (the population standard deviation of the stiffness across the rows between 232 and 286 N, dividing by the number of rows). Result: 0.2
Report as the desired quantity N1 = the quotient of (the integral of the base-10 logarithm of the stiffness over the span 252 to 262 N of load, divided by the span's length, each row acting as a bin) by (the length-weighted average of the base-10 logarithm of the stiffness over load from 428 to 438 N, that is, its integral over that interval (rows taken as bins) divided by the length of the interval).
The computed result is 0.74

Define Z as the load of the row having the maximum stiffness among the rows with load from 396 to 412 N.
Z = 397.0 N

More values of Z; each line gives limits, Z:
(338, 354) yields 345.0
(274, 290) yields 289.0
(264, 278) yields 277.0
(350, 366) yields 359.0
